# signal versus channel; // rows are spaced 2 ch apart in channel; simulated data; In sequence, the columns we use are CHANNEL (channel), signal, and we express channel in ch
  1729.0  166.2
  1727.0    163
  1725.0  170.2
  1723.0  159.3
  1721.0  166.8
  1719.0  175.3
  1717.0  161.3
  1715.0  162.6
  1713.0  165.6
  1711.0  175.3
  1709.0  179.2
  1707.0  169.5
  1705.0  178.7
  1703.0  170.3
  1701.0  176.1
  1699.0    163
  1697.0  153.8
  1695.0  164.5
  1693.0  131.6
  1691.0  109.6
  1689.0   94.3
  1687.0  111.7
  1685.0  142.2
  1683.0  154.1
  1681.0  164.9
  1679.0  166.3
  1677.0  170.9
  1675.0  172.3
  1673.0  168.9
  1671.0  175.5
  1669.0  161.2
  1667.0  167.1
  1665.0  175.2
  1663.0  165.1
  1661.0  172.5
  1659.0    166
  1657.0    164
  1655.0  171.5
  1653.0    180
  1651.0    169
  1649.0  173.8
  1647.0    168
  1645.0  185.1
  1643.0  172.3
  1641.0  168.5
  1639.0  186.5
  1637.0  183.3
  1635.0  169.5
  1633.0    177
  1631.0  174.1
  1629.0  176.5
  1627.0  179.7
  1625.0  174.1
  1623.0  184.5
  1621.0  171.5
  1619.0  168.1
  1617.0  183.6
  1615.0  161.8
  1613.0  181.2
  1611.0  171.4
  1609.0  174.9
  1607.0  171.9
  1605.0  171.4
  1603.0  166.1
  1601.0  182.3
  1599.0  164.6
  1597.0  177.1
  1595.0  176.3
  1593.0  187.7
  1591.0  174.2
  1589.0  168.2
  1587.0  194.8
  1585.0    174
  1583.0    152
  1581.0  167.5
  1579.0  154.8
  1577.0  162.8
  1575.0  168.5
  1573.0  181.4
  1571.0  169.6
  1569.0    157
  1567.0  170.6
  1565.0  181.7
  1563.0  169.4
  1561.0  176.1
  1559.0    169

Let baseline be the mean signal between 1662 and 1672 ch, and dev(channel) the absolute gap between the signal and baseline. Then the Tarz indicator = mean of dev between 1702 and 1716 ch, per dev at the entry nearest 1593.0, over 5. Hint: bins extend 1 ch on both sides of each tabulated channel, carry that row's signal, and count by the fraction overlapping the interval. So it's 0.058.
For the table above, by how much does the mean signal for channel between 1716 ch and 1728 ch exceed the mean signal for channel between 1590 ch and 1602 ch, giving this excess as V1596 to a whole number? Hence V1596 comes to -11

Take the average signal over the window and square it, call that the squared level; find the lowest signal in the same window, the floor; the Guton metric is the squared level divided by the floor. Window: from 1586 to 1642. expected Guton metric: 191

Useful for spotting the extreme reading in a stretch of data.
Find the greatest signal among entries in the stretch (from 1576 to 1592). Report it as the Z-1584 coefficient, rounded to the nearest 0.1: 194.8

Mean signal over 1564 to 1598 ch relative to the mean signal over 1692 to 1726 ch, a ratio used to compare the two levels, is 1.03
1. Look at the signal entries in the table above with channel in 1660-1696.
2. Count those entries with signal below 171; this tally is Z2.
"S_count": 14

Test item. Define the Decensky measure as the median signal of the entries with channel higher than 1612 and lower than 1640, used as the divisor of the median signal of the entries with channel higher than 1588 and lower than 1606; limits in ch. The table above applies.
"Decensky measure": 0.99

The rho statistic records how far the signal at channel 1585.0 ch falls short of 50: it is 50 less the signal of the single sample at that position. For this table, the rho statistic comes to -124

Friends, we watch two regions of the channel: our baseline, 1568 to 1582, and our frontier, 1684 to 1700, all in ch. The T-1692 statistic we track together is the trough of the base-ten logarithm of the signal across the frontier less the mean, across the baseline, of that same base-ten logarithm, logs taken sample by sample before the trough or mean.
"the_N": -0.24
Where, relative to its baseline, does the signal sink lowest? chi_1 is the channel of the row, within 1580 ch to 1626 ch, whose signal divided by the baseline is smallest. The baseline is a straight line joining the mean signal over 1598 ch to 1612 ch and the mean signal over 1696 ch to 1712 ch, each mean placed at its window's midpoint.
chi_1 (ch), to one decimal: 1583.0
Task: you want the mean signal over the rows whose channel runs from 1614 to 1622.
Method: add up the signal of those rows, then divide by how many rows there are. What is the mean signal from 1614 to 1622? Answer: 171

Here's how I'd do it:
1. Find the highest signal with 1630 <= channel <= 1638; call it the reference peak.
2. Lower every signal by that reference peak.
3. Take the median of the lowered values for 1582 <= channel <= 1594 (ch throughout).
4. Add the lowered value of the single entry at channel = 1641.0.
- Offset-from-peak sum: -24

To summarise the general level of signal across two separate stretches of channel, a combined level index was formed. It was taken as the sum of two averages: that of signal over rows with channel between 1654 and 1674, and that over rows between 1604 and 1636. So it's 343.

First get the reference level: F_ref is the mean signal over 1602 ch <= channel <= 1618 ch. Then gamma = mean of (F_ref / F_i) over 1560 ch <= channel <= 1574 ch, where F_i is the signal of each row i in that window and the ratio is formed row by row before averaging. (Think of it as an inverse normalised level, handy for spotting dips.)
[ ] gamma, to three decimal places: 1.005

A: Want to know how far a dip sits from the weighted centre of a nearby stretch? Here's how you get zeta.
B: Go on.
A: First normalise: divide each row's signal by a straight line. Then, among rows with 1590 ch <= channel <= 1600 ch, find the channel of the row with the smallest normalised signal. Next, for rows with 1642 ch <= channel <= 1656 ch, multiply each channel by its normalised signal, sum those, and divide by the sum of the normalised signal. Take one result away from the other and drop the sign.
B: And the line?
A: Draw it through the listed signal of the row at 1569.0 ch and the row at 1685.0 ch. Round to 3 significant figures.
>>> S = 50.0 ch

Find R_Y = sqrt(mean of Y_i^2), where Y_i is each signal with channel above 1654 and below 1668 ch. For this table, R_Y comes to 169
